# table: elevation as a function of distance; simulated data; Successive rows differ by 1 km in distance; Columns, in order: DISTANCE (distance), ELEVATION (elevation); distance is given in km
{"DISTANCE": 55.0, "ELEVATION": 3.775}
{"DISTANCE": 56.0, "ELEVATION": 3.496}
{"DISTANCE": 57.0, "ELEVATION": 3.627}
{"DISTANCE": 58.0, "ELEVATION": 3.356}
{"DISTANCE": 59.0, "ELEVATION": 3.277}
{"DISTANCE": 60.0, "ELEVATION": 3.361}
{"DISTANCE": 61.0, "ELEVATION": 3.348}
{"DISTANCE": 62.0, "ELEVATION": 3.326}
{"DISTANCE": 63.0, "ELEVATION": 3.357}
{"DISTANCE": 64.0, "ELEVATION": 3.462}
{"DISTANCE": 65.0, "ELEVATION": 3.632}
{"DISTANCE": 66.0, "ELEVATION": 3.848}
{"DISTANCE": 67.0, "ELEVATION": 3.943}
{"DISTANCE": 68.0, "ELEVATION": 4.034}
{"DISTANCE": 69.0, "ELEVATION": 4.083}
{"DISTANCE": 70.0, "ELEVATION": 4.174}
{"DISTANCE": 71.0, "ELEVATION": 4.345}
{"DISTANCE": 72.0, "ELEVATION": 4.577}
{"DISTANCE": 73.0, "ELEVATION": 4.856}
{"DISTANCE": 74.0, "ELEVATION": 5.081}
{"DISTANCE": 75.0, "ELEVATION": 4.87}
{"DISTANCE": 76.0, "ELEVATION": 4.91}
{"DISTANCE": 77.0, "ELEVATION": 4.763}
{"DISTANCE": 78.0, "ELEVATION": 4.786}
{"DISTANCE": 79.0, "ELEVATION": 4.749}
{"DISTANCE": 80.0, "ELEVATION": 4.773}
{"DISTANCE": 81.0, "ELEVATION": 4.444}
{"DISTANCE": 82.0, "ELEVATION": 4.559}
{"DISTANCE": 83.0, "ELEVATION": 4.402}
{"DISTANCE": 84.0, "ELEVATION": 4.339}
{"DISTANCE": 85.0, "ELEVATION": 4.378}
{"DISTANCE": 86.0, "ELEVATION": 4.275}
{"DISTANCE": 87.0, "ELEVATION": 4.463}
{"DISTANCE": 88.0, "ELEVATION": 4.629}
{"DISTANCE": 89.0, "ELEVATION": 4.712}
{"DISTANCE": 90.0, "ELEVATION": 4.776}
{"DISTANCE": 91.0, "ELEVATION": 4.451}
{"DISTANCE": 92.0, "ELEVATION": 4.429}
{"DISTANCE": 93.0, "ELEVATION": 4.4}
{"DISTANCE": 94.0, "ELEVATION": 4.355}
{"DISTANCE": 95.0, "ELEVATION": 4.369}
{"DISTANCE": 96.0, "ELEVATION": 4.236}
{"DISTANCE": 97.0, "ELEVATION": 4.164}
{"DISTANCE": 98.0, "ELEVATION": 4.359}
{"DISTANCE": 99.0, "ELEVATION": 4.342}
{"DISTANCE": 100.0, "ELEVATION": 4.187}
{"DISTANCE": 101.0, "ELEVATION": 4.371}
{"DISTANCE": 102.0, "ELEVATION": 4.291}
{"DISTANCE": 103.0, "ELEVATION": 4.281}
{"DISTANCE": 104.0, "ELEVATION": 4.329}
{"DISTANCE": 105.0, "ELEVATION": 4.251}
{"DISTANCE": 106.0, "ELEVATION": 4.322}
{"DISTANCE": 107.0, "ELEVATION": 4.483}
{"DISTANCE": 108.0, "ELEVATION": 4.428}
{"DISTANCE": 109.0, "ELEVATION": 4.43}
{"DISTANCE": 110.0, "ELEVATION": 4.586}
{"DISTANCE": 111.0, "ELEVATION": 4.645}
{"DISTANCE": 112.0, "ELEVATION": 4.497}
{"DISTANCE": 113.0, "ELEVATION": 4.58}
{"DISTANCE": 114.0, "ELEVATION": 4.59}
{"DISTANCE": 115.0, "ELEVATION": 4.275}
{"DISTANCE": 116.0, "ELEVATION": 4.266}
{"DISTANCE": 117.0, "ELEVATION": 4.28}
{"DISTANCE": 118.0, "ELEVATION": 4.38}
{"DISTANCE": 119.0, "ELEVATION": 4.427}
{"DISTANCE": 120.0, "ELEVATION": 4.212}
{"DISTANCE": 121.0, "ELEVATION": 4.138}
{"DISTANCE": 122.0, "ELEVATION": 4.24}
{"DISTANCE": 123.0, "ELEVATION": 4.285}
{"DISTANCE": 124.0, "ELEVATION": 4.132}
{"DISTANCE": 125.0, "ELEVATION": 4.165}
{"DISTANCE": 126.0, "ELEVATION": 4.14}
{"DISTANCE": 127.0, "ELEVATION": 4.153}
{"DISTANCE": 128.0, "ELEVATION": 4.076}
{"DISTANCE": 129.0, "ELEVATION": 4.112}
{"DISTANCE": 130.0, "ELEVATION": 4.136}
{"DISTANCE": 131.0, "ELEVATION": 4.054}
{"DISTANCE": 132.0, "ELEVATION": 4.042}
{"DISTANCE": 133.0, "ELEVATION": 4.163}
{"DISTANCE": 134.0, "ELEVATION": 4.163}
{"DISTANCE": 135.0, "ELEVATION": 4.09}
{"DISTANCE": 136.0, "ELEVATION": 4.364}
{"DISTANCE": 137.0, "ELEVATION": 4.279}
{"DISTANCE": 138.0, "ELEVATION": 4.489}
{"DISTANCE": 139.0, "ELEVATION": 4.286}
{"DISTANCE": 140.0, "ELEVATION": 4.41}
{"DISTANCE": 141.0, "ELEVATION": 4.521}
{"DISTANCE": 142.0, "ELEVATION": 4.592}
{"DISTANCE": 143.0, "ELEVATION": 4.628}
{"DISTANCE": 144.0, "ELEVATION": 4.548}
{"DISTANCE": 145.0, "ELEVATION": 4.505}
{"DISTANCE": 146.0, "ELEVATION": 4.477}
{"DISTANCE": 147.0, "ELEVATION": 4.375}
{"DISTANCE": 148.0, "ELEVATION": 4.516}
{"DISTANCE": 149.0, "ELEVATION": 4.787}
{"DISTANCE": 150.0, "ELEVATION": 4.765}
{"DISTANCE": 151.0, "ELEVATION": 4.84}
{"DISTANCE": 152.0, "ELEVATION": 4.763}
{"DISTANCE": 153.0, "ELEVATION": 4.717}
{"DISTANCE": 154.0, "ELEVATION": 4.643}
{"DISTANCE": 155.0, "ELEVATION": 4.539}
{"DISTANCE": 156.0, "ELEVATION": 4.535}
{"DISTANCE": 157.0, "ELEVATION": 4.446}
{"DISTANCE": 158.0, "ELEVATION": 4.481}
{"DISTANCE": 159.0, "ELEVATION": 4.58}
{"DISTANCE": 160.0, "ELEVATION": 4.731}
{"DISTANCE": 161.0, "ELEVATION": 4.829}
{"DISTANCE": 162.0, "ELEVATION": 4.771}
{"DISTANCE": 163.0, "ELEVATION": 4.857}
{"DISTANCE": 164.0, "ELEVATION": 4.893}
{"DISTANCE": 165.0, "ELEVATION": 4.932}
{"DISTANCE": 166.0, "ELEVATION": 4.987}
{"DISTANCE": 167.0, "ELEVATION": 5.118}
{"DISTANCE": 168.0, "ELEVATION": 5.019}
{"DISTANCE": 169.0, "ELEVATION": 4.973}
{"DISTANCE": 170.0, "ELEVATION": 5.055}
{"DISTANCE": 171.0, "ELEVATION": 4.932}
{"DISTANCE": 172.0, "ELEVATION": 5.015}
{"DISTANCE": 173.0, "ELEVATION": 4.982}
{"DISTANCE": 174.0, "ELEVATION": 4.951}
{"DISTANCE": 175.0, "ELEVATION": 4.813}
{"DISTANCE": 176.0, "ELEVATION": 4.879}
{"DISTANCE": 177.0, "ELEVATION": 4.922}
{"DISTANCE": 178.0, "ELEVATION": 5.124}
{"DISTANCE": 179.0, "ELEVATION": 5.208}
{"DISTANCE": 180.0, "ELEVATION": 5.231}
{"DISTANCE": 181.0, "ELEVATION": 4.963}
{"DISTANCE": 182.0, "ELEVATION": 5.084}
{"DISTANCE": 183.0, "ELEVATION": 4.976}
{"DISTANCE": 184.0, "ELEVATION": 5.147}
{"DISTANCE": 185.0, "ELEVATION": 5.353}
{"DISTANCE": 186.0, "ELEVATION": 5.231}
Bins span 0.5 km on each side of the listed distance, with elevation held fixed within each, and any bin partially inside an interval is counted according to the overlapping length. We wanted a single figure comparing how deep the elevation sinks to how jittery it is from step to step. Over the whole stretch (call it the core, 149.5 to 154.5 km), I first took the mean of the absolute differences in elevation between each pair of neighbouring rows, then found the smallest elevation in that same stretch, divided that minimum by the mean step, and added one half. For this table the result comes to 69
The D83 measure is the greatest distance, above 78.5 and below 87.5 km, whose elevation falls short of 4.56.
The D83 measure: 87.0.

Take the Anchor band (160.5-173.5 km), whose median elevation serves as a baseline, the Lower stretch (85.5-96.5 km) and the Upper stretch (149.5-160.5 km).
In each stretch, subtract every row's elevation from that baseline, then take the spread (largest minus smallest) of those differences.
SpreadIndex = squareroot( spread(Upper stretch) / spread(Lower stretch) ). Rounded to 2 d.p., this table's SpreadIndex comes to 0.85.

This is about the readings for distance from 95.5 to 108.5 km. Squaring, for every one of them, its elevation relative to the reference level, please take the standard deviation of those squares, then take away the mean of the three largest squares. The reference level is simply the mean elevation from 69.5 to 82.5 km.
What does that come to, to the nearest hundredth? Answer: -0.17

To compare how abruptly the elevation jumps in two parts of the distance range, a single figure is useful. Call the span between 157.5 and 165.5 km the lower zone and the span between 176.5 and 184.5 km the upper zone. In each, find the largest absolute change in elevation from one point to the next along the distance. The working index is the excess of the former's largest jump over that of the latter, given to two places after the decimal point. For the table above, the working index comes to -0.12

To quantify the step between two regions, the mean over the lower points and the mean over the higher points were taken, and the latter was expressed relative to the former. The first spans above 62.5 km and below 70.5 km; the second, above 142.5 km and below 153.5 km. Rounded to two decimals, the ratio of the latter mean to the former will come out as 1.21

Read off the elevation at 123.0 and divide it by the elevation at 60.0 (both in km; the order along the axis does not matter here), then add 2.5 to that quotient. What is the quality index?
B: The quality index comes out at 3.77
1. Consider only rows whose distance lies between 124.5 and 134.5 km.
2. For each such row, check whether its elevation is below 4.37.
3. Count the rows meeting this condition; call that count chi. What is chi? 10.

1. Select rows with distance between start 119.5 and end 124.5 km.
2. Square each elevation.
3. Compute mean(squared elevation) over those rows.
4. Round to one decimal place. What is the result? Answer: 17.7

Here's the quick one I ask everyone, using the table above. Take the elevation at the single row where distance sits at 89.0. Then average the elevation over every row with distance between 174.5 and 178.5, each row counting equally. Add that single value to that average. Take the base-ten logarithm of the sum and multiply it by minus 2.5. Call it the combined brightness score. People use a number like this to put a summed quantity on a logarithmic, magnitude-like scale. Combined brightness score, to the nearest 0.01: -2.46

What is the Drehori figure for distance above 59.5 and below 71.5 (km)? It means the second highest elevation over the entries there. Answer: 4.174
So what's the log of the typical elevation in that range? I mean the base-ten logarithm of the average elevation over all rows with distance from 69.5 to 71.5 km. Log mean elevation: 0.629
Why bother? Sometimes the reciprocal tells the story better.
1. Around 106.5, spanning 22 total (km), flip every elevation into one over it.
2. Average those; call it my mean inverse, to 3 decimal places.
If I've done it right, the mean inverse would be 0.229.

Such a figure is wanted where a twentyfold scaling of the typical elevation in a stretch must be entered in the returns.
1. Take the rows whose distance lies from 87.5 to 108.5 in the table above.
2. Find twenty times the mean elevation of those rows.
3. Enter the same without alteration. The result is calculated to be 87.8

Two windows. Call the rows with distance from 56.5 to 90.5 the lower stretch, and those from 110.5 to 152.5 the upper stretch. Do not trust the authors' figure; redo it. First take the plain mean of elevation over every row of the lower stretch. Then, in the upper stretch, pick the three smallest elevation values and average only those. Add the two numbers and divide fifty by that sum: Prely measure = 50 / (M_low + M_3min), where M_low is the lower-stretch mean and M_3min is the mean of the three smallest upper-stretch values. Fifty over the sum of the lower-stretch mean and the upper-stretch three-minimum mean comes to 6.0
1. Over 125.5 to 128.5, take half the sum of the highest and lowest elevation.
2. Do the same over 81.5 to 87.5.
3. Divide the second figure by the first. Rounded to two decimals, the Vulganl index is 1.07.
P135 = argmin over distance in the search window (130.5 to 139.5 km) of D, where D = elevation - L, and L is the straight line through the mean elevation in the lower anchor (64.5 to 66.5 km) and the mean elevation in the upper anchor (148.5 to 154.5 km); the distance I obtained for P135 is 132.0 km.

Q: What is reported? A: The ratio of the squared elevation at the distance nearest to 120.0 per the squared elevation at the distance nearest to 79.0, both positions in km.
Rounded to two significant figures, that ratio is 0.79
